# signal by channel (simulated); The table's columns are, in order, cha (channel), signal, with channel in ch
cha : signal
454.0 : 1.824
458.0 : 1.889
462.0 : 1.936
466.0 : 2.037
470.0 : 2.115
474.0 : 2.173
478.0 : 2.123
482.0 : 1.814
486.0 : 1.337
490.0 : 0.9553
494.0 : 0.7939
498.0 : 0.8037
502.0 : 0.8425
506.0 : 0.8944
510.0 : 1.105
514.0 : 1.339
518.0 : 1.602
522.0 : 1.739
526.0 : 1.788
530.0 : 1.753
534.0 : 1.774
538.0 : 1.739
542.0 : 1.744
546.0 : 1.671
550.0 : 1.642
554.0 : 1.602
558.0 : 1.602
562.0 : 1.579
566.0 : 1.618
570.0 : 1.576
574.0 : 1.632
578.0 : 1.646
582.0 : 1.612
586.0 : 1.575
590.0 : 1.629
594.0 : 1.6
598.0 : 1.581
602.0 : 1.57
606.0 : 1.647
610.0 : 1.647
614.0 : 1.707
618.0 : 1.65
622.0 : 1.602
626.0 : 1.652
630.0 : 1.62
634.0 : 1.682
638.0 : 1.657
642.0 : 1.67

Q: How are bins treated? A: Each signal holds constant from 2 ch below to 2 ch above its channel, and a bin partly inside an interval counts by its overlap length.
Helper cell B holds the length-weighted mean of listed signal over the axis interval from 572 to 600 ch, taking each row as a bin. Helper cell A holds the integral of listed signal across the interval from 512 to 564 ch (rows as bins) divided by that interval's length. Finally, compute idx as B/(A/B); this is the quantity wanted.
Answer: 1.56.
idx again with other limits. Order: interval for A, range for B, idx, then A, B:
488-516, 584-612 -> 2.68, 0.96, 1.61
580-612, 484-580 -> 1.31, 1.61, 1.45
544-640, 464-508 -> 1.28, 1.62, 1.44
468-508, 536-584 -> 1.94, 1.39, 1.64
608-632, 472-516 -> 1.01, 1.65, 1.29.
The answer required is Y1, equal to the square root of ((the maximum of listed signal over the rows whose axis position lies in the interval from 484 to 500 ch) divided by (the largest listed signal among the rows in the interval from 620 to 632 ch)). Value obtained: 0.90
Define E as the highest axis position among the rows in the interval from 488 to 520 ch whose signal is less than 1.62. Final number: 518.0 ch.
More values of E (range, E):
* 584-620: 602.0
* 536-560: 558.0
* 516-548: 518.0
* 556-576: 570.0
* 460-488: 486.0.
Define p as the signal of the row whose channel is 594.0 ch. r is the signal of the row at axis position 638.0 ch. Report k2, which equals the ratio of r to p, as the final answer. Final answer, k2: 1.04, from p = 1.6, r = 1.657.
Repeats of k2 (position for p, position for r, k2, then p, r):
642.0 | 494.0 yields 0.48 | 1.67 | 0.7939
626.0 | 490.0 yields 0.58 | 1.652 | 0.9553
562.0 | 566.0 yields 1.02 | 1.579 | 1.618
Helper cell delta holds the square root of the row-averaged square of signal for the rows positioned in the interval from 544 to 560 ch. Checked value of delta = 1.63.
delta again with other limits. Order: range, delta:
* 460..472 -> 2.03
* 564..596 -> 1.61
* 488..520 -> 1.08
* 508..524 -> 1.47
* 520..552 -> 1.73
